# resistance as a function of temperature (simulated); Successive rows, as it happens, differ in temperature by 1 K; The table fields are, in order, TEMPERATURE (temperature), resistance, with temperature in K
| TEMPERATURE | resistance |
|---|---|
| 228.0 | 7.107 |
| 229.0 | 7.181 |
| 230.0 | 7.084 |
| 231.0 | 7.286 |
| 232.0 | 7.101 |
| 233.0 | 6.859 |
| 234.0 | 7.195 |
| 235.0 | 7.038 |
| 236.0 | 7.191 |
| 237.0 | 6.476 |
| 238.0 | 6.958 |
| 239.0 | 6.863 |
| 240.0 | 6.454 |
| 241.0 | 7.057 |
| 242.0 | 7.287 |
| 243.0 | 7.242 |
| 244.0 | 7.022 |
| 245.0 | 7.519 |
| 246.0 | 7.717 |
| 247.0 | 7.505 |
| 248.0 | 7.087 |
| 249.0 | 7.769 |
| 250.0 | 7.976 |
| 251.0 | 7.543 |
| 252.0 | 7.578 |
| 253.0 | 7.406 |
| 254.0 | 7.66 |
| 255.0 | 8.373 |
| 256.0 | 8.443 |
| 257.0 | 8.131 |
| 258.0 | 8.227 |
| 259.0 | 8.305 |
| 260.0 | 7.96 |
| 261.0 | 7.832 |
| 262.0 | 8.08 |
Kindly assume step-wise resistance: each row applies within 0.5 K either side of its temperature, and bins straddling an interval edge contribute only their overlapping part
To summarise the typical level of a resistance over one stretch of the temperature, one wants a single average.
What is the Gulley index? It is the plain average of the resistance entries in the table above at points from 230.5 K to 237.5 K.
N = 7.02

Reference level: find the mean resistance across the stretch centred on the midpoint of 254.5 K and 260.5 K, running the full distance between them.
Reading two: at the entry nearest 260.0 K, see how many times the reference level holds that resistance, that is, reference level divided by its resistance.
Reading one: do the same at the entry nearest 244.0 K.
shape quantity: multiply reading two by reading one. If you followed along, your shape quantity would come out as 1.21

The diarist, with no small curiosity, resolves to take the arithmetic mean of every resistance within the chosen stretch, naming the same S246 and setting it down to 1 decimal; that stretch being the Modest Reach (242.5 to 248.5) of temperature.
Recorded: 7.3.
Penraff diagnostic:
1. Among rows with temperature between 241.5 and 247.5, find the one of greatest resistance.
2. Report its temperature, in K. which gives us 246.0 K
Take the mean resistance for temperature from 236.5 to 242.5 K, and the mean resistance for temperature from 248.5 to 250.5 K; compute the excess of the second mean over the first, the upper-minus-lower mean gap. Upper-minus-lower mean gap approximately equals 1.0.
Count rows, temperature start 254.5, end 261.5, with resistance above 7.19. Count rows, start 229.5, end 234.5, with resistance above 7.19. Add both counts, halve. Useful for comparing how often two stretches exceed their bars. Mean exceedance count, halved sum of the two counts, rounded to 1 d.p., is 4.5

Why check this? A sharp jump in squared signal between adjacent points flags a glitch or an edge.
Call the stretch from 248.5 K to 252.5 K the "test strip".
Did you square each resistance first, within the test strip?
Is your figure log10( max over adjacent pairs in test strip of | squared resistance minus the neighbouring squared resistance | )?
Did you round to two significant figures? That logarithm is 0.83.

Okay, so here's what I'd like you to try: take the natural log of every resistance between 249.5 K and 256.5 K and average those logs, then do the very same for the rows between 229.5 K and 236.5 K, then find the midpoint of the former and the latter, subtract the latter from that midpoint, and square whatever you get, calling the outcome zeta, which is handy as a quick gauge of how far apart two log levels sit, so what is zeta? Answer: 0.0024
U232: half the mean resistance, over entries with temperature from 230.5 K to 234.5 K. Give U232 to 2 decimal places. 3.56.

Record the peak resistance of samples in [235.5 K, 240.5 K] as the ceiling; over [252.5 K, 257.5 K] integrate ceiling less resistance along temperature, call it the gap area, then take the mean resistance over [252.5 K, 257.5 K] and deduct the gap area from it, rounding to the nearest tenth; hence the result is 12.1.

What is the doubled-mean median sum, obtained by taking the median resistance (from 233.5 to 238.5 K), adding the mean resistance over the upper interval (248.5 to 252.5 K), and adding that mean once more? 22.47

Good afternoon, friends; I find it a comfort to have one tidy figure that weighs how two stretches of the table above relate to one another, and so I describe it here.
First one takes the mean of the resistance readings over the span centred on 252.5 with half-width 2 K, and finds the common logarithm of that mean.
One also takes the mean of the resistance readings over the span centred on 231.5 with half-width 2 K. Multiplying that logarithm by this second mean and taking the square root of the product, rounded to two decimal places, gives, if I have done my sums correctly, 2.49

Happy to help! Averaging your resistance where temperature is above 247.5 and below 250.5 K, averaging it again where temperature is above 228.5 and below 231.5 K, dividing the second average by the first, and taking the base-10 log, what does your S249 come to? -0.025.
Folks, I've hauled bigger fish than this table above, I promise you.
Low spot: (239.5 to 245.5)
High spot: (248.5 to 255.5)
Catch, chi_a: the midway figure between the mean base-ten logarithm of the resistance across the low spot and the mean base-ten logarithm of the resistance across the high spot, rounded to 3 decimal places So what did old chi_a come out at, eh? 0.870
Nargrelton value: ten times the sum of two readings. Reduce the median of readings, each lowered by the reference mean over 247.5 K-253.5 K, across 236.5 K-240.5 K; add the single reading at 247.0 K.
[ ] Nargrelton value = 66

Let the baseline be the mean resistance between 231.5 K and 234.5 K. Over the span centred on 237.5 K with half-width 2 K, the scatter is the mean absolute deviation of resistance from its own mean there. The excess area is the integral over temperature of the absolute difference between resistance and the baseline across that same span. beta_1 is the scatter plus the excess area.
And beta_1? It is 1.2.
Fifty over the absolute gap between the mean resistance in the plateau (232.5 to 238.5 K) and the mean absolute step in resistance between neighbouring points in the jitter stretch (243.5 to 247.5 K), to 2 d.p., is 7.52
